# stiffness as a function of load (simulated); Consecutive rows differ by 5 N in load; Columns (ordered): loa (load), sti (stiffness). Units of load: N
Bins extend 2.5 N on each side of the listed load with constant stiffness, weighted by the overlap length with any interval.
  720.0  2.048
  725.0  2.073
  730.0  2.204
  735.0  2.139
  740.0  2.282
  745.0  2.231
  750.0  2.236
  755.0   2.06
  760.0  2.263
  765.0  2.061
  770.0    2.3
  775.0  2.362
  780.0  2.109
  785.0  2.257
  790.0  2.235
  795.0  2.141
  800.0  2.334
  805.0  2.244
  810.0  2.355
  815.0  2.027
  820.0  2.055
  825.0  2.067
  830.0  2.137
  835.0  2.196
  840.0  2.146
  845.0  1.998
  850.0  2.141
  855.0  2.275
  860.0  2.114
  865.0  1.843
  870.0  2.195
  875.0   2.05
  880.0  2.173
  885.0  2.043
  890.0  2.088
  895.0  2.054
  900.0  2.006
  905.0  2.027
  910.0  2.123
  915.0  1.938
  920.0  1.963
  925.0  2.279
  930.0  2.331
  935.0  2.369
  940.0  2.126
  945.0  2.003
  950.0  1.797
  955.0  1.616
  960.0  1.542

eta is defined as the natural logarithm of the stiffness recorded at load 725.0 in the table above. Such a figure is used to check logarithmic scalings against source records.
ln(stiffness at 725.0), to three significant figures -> 0.729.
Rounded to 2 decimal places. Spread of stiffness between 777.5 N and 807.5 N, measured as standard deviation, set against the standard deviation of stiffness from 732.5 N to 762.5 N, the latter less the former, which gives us 0.00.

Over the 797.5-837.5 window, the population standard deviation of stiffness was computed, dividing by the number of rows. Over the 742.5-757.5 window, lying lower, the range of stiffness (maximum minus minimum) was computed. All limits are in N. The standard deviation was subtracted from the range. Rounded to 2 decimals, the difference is 0.06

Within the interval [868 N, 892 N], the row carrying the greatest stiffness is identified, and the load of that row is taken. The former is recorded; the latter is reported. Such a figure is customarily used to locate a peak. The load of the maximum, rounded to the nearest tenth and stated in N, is 870.0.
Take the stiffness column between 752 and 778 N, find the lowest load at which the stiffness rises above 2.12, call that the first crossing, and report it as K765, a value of 760.0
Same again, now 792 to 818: 795.0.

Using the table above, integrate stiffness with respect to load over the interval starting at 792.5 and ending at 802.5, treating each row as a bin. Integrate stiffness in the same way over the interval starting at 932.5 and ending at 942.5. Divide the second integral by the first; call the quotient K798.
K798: 1.00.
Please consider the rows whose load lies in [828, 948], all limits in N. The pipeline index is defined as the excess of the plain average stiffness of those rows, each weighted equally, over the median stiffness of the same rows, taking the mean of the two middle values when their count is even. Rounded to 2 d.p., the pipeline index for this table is -0.01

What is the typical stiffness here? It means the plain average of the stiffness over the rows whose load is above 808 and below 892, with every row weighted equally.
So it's 2.11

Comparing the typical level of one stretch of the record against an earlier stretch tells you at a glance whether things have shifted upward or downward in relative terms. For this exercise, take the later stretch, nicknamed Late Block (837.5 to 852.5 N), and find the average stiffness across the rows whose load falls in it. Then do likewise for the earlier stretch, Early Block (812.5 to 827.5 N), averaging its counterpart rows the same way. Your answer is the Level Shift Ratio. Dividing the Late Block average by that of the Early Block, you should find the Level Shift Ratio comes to 1.02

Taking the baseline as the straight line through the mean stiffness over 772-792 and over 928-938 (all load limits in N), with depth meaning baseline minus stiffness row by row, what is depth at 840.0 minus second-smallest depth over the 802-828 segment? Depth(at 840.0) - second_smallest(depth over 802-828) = 0.1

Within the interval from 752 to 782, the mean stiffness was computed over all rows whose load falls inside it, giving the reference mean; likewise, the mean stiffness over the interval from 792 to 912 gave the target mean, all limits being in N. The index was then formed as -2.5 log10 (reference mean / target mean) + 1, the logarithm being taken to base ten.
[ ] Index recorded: 0.96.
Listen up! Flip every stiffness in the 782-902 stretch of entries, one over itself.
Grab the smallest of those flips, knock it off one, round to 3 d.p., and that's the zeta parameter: 0.575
